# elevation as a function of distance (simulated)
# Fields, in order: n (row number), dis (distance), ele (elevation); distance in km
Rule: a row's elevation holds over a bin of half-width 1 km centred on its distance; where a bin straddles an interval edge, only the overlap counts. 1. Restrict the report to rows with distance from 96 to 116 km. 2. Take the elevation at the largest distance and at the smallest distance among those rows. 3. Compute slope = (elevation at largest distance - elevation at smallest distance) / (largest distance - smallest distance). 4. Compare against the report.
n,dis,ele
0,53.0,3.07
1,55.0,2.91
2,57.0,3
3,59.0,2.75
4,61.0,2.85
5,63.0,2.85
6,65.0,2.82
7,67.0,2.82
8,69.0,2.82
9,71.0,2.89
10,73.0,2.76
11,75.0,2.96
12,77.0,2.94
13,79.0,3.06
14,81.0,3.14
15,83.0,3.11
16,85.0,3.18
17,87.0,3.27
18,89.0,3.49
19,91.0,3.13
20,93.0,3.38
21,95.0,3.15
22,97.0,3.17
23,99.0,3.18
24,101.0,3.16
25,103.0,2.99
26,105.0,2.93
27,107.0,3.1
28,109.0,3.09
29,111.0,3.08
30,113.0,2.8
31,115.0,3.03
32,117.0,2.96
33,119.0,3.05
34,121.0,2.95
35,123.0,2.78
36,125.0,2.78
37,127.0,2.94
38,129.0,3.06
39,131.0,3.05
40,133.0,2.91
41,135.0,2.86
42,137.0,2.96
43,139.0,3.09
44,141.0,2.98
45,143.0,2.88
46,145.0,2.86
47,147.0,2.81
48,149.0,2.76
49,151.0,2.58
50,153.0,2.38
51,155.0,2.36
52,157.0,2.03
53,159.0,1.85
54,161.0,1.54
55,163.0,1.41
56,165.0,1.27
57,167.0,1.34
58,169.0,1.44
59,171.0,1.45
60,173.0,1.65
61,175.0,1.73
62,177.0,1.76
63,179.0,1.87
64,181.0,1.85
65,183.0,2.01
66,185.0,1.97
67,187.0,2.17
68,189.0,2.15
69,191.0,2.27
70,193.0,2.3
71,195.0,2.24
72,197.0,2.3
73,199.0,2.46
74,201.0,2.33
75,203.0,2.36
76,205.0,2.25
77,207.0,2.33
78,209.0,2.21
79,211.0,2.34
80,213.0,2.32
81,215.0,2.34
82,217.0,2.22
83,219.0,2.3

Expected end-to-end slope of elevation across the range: -0.01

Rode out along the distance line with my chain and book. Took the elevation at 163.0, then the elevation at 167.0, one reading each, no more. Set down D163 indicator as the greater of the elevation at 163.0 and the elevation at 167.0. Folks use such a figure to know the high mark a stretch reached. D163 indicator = 1.4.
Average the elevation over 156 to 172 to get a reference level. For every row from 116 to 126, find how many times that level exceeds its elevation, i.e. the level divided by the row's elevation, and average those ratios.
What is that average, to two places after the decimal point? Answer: 0.53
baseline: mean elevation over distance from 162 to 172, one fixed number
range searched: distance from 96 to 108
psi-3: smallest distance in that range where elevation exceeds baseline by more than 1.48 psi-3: 97.0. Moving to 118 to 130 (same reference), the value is 119.0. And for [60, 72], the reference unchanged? 71.0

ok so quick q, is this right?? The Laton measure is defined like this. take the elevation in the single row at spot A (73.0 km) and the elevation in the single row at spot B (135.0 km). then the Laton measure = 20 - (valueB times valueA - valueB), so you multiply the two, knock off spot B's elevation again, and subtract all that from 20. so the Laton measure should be 15.0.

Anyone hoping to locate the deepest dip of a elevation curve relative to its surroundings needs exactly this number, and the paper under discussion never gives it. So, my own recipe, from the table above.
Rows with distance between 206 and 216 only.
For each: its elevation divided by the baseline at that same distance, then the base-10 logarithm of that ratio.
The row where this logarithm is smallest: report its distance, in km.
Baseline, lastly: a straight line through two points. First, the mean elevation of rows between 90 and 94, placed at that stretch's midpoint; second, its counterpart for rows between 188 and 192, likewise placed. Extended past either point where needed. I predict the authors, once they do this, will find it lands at 209.0 km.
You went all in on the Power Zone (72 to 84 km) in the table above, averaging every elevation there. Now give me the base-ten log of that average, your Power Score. 0.476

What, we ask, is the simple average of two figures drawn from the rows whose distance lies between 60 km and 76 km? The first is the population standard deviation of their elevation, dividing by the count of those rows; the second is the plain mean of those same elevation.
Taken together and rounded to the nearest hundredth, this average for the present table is 1.45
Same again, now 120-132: 1.52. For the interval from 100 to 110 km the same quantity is 1.57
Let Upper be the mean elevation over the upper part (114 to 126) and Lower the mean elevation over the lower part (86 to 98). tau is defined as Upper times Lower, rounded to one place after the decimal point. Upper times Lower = 9.6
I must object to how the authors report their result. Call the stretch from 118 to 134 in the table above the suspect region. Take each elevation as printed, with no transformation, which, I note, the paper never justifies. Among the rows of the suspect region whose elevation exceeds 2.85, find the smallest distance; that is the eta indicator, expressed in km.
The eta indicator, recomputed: 119.0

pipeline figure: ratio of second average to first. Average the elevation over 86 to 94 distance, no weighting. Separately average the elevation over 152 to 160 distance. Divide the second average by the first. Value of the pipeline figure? 0.6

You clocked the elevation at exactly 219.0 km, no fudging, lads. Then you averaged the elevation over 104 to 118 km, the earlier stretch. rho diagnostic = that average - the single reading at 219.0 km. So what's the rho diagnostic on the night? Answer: 0.7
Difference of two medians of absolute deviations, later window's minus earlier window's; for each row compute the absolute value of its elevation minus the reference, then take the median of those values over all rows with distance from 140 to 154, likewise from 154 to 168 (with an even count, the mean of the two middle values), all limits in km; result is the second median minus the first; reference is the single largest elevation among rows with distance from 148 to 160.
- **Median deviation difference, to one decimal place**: 1.1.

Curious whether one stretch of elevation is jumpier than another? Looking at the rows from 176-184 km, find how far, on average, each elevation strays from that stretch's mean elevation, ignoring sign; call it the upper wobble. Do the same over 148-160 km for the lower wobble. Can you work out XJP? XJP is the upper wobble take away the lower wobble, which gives -0.19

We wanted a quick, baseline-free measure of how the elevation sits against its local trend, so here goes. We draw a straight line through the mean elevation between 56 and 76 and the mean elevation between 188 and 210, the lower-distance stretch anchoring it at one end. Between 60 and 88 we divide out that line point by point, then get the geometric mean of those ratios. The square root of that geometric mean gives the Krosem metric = 1.02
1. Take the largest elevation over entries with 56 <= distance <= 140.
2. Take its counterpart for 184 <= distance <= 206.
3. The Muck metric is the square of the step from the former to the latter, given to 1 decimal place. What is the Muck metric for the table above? 1.1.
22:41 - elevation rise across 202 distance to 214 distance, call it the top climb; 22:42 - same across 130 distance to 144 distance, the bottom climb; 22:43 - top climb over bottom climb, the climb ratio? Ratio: 0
